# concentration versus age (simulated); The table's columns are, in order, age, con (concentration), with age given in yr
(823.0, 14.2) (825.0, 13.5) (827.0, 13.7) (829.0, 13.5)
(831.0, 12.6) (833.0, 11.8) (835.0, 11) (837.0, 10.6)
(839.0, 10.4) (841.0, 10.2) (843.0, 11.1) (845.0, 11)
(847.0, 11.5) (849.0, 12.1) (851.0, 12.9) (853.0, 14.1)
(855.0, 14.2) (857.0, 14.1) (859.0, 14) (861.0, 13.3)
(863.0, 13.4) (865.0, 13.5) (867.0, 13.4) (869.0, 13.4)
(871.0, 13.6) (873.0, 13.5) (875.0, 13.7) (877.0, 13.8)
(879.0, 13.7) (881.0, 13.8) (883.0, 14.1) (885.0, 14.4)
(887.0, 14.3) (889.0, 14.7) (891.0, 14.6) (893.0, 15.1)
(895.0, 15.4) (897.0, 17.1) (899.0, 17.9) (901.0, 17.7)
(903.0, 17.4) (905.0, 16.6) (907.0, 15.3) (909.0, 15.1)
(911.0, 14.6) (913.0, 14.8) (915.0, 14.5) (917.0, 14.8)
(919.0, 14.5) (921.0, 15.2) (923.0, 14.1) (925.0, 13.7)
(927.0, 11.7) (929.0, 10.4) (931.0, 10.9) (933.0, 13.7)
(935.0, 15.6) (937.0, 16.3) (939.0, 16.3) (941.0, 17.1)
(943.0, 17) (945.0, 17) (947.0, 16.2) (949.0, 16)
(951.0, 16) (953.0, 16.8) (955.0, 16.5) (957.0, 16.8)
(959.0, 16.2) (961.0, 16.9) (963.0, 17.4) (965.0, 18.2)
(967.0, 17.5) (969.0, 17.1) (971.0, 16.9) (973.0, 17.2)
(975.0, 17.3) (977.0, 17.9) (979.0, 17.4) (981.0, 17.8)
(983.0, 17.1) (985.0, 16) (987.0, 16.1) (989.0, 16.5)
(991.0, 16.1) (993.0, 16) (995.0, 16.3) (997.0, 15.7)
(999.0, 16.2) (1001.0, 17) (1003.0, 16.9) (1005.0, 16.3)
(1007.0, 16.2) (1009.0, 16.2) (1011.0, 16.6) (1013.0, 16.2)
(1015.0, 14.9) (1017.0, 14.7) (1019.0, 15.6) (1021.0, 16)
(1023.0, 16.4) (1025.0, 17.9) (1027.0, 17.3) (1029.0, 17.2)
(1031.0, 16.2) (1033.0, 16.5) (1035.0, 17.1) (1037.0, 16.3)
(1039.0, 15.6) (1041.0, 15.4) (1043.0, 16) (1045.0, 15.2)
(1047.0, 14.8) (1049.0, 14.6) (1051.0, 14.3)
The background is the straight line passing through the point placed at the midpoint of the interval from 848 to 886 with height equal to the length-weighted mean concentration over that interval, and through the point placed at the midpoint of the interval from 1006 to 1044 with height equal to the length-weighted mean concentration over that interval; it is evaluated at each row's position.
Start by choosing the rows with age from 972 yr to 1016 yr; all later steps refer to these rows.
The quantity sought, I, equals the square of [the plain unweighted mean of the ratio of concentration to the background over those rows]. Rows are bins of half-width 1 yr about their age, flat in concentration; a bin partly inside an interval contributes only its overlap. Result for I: 1.1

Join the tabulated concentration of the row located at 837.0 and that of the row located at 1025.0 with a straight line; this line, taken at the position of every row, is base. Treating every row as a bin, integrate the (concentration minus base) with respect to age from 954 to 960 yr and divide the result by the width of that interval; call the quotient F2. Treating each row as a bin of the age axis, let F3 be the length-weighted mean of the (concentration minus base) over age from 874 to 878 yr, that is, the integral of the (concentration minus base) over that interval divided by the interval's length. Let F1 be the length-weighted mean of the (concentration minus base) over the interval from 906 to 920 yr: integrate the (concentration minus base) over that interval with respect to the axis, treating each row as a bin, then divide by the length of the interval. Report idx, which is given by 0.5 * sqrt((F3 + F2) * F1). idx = 0.95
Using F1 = 1.2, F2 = 1.2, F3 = 1.6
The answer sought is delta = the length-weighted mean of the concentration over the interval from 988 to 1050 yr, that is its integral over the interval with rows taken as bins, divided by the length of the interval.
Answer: 16.1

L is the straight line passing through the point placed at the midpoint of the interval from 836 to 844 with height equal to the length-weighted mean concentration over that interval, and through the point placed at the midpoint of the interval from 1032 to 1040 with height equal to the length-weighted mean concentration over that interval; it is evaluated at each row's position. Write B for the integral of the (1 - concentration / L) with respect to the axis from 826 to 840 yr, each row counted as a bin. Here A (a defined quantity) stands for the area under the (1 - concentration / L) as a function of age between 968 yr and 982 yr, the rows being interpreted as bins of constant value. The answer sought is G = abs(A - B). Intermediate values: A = -2.7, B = -2.1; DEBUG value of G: 0.5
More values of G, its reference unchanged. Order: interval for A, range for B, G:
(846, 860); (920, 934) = 3.3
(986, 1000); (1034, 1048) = 1.6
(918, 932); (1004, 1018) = 0.4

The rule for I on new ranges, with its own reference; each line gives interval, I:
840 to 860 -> 0.9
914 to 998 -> 1.1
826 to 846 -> 0.8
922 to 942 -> 0.9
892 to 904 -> 1.4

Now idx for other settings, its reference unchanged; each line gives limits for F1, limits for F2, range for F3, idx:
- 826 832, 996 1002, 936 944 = 1.05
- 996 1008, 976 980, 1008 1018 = 0.15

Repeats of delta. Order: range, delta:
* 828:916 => 13.8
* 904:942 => 14.5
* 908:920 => 14.7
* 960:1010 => 16.8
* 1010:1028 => 16.2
